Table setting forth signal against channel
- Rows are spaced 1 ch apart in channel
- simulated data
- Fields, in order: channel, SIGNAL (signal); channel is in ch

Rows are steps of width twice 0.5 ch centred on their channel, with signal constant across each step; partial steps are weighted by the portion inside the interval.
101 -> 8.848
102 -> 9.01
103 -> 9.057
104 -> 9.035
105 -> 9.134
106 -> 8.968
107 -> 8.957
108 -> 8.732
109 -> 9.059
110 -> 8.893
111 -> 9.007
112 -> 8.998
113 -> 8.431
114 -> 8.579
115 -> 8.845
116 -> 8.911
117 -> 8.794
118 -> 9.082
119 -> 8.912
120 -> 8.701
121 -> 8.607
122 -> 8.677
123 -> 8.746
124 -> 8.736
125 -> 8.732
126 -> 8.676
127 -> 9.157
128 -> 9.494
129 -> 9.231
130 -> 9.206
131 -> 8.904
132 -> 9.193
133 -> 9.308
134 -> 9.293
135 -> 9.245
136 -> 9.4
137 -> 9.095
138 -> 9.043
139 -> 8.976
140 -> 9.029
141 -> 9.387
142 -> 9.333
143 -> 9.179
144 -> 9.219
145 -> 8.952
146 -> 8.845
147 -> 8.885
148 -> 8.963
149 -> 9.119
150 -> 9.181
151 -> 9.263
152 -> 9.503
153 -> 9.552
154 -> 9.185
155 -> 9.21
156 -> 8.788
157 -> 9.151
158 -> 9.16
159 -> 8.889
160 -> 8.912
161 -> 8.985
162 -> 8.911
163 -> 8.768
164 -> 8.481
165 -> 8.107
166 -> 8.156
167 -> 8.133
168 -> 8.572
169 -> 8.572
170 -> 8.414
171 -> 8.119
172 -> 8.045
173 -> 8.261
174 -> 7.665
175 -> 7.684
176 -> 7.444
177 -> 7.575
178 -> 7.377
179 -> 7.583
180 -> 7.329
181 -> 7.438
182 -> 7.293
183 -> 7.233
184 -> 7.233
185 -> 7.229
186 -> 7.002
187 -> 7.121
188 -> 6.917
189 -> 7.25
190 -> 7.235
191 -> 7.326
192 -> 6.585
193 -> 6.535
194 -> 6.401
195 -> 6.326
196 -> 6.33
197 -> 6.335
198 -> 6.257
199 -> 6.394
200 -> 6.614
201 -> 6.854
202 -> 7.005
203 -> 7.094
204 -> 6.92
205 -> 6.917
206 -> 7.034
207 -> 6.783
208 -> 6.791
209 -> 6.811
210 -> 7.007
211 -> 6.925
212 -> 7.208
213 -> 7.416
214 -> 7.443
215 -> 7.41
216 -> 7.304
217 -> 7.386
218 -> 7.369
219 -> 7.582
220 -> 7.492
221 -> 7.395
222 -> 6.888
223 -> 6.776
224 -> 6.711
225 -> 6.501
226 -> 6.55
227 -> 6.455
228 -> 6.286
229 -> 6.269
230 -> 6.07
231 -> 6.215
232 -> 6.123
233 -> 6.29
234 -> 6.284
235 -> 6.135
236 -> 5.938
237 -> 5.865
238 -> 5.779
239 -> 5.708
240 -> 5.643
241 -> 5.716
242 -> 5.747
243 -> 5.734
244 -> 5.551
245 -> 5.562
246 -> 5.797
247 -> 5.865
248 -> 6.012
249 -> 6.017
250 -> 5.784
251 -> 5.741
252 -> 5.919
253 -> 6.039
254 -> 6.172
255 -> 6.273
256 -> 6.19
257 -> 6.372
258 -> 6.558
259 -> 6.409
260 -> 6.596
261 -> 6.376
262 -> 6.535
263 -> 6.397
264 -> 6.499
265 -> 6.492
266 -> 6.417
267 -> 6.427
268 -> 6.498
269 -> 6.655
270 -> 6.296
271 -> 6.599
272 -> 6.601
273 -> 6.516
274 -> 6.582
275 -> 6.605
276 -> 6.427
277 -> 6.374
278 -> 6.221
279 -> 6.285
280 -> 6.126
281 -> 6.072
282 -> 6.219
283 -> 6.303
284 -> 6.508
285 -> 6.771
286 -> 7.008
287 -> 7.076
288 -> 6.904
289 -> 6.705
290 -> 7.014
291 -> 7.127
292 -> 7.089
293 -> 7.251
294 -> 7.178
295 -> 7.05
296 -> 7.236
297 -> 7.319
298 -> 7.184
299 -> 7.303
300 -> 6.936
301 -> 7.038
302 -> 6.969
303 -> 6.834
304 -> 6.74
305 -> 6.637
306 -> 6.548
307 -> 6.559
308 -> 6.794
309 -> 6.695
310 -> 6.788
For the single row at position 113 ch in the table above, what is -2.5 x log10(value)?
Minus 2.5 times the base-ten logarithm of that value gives -2.3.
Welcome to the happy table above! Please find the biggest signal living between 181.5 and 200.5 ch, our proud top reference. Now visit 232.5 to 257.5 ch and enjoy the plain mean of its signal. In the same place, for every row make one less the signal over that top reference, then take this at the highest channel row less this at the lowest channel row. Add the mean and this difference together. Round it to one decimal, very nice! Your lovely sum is 5.9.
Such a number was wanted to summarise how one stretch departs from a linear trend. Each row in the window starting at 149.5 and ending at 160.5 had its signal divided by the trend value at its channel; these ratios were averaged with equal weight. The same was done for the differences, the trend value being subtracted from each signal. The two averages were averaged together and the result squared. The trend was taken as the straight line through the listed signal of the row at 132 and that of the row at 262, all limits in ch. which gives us 0.56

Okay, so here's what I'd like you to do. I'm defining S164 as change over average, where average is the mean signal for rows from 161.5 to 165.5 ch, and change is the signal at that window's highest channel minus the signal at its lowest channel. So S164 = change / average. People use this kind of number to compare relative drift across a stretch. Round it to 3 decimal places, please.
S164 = -0.094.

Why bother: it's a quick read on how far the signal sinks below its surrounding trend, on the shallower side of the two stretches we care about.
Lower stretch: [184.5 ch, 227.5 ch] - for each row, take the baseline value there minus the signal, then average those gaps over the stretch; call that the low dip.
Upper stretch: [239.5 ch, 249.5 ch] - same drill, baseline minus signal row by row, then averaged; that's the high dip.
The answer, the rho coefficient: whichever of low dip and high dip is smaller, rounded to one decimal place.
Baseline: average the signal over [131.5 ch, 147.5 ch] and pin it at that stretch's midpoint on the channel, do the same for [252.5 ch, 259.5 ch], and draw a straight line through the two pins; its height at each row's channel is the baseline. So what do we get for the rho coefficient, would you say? 0.6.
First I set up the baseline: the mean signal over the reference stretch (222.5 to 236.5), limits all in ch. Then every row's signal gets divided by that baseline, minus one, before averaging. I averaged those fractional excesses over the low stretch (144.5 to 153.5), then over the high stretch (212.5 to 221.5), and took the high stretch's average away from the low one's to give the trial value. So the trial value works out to 0.27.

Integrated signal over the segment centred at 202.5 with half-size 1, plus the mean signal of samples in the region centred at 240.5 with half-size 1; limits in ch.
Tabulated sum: 19.8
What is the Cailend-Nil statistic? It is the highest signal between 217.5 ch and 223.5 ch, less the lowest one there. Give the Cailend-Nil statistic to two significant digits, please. 0.81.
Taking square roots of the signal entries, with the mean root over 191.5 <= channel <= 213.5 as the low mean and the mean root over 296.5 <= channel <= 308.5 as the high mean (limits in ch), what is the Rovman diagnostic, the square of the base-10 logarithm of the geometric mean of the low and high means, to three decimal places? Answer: 0.174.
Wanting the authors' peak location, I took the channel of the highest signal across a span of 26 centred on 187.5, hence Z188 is 175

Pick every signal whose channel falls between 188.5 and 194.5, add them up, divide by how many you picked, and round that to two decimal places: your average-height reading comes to 6.89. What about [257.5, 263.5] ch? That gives 6.48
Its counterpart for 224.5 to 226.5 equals 6.53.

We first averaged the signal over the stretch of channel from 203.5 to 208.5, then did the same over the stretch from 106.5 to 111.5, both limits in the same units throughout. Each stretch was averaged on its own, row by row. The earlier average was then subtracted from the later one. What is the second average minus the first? 2.0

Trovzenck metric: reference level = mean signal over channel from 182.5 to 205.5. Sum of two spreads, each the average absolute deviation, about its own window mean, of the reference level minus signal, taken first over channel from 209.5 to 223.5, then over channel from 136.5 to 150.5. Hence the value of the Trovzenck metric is 0.34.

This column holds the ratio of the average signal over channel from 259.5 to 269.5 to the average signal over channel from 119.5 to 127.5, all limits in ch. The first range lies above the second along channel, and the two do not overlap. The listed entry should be 0.74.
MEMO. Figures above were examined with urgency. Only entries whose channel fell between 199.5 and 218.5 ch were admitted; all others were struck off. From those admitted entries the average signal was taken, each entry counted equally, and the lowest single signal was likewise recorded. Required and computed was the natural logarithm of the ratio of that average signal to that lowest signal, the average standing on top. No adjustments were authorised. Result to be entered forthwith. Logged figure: 0.066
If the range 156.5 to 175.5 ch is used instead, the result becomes 0.100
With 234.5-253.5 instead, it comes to 0.047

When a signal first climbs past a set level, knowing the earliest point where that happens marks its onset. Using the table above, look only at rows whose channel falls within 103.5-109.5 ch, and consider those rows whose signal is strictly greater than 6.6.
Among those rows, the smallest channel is 104 ch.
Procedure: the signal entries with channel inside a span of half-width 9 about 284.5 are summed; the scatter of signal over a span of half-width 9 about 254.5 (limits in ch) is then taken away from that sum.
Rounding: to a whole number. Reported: 119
